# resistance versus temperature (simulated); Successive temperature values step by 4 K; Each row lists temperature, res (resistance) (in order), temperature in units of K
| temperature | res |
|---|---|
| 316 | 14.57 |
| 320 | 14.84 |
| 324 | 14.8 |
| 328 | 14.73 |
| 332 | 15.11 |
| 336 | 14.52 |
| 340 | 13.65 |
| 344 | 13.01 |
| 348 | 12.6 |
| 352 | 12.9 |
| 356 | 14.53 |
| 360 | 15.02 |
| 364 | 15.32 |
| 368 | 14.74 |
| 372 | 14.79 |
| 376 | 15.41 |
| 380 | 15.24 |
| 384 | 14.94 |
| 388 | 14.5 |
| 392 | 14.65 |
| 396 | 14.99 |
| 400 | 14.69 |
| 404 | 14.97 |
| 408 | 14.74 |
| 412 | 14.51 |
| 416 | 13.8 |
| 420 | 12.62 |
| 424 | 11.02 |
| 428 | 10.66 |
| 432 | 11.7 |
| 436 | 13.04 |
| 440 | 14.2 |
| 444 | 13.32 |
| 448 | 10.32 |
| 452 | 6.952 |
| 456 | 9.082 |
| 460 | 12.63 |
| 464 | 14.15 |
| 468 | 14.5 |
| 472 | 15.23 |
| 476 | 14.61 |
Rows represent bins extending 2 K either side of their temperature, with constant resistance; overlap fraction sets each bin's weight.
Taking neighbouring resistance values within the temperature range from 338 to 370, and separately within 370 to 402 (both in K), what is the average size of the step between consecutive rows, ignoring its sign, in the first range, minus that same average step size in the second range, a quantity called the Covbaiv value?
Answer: 0.29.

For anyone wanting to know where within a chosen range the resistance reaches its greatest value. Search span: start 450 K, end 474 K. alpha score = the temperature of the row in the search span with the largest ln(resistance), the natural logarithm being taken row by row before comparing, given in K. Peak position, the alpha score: 472 K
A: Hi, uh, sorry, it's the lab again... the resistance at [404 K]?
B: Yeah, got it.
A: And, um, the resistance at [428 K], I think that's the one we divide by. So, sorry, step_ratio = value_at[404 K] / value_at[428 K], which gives 1.40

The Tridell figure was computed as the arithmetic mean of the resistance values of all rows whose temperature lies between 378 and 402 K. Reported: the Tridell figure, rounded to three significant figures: 14.8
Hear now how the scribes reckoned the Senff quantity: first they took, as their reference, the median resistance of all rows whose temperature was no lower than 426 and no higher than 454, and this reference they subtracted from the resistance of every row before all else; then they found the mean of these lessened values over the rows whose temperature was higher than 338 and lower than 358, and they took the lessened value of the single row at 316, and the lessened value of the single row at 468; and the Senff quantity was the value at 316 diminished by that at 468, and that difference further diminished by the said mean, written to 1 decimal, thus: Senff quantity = -1.6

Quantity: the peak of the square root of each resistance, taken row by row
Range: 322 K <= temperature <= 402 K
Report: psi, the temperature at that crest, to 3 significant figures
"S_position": 376 K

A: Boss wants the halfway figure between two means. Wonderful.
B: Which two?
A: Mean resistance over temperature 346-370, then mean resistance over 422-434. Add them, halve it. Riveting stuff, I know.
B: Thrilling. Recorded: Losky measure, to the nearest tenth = 12.7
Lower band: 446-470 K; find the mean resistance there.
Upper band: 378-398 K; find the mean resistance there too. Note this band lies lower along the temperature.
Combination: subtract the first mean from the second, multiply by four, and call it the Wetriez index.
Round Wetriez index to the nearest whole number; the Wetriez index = 14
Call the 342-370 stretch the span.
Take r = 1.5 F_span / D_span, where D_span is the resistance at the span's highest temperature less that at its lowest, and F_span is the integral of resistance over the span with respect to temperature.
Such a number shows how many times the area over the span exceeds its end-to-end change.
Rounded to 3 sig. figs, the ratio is 340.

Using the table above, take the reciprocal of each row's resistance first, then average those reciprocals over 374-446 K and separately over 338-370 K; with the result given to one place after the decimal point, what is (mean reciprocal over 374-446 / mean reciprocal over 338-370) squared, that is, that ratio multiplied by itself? 1.0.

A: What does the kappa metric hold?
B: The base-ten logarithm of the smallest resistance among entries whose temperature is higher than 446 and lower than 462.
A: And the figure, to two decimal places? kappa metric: 0.84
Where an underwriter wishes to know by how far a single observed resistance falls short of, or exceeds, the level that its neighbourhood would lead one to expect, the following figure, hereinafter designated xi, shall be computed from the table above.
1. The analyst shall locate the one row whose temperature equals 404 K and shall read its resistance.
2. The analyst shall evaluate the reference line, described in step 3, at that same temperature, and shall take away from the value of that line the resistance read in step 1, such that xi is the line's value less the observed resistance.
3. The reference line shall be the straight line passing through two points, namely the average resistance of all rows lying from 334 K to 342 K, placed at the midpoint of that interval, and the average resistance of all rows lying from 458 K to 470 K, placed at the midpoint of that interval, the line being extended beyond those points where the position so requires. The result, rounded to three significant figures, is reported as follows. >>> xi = -1.06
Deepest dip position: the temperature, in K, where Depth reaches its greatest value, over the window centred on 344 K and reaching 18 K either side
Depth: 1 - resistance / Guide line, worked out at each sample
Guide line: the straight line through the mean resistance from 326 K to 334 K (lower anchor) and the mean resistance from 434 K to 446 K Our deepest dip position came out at 348 K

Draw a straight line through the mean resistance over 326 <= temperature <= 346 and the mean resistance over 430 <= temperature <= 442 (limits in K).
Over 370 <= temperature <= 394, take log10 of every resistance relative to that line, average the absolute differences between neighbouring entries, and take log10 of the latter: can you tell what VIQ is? -2.03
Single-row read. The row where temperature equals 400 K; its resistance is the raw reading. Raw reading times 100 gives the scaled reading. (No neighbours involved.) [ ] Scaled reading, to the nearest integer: 1469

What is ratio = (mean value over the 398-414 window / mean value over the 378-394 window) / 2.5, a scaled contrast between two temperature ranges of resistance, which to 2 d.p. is 0.40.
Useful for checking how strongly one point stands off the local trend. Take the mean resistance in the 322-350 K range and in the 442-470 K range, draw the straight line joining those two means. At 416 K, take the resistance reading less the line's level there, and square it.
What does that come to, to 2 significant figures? 2.0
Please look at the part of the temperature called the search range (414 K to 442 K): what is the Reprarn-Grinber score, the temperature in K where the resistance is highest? 440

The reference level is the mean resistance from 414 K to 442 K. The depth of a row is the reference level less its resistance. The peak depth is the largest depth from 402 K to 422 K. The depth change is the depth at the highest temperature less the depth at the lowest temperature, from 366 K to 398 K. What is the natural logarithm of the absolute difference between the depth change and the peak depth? -2.7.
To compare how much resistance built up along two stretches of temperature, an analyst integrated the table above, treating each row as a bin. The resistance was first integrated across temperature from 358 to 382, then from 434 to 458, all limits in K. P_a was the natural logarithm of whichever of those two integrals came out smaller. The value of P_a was 5.590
